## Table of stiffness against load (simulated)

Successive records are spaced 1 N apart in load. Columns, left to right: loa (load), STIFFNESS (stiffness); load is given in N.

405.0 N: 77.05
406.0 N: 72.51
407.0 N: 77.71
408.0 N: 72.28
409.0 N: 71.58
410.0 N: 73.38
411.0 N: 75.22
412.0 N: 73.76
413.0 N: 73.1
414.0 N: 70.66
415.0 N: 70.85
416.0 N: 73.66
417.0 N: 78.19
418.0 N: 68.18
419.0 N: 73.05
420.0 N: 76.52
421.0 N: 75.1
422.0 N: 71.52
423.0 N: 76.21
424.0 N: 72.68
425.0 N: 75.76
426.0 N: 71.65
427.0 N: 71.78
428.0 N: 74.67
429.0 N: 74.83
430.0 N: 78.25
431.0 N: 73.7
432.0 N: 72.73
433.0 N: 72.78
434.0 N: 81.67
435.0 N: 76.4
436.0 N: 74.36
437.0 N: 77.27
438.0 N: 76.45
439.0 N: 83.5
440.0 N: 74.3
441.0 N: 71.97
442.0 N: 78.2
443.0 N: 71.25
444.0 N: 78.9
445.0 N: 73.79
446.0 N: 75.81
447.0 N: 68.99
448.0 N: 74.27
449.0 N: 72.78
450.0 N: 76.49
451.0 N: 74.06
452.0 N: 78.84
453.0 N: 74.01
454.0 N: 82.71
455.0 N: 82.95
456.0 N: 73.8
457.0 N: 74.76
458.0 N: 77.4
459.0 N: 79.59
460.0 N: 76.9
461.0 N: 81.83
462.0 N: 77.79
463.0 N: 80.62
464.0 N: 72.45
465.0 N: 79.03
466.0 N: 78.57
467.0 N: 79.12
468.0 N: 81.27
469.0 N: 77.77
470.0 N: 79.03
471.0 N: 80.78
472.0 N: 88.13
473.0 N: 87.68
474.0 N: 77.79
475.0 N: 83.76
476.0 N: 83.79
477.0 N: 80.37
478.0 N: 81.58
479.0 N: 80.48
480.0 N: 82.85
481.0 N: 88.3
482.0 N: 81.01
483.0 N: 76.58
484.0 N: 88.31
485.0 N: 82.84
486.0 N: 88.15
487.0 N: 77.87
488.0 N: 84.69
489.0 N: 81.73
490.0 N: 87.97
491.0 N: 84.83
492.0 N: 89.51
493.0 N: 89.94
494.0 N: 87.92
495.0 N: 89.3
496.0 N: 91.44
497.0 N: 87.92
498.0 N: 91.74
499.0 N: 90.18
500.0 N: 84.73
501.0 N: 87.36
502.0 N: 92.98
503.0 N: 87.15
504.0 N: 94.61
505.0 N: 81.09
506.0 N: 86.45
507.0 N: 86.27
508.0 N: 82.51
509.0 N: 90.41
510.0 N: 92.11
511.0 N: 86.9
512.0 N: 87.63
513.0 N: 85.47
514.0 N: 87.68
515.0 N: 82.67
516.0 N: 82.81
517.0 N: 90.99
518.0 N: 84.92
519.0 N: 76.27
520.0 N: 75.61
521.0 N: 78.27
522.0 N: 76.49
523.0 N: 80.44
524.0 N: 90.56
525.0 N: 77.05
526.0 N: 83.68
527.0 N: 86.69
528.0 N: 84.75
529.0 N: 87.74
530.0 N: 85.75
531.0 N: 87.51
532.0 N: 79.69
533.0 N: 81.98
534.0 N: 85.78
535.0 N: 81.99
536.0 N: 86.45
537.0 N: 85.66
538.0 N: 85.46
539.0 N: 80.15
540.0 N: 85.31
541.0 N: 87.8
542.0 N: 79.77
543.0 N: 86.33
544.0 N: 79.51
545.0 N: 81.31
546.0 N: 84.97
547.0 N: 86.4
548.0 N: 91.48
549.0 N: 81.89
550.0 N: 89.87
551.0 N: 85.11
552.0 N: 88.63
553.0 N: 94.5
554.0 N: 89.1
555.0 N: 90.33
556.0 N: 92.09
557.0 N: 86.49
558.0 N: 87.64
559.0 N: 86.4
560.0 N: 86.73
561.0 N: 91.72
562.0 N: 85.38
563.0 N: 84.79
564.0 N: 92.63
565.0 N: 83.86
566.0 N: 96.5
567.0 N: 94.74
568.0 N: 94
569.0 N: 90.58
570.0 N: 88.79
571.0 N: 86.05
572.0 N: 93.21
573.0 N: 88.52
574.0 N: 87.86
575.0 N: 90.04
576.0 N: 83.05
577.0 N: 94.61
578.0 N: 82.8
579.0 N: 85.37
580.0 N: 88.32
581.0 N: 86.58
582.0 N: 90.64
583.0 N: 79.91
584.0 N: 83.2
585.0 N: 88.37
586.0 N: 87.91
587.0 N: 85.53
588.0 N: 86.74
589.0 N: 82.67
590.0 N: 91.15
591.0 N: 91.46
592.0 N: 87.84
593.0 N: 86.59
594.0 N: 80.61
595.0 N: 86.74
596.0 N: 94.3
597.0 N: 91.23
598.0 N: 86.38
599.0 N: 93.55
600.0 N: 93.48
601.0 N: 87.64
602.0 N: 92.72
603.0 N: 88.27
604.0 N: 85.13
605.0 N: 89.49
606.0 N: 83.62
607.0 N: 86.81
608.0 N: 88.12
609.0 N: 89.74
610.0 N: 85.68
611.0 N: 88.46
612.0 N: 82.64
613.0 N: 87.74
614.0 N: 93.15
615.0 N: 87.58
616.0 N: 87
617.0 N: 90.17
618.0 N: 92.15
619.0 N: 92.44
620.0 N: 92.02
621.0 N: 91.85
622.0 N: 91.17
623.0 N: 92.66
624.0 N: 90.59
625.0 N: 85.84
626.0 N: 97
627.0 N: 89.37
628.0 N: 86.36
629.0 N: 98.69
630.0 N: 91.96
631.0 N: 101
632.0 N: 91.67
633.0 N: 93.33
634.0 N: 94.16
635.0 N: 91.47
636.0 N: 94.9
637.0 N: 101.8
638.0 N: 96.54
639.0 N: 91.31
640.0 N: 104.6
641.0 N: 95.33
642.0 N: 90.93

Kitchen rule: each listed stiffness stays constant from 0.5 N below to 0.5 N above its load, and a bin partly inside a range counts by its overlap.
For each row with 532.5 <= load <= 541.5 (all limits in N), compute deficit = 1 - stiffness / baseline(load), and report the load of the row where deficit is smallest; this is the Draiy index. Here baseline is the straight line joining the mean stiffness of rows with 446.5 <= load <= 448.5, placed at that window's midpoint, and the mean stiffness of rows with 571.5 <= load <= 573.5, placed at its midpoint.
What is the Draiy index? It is 541.0 N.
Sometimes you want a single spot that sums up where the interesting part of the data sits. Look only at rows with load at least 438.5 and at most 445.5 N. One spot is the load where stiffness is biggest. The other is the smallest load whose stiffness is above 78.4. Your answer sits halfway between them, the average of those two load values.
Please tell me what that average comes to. 439.0 N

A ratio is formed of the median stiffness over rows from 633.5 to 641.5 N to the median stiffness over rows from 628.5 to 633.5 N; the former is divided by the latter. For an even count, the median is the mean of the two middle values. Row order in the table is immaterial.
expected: 1.02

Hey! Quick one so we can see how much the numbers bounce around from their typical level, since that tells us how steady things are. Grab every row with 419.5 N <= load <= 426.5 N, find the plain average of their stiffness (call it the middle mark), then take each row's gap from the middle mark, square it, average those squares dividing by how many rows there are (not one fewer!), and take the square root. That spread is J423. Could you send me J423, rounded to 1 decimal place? 2.0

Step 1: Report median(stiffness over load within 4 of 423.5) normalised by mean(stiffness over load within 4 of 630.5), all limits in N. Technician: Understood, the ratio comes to 0.79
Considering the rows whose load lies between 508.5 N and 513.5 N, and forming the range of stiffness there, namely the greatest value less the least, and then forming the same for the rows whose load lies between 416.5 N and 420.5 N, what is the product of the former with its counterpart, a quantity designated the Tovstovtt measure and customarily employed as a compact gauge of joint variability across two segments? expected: 66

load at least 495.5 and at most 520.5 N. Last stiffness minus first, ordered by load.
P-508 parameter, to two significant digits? -16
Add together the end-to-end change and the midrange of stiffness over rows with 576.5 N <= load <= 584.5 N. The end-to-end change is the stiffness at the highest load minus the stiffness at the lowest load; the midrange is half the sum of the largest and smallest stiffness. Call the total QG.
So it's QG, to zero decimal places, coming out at 76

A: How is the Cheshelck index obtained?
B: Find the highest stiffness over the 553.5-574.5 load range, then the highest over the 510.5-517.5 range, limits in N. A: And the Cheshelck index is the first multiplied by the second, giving 8781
